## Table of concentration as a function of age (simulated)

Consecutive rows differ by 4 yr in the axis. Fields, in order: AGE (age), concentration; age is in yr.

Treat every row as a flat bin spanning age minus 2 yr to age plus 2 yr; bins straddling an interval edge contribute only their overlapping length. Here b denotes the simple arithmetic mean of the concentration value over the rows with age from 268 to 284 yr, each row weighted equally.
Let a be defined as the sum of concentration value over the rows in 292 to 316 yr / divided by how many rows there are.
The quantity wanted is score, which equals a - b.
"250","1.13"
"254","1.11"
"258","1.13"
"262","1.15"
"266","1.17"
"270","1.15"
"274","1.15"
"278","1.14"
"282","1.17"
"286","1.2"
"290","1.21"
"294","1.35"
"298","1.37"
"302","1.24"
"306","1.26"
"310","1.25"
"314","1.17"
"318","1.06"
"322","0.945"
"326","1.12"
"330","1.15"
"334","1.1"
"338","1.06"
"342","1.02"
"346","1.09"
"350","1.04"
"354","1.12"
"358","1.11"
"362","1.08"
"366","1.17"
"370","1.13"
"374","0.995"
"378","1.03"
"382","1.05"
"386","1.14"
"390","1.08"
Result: 0.12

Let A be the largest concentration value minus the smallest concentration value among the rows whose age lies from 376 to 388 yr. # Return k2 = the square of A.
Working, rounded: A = 0.110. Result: 0.012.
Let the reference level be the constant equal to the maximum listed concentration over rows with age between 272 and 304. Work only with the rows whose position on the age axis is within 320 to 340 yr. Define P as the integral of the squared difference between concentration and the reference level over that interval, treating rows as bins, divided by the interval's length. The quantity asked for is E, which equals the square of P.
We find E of 0.008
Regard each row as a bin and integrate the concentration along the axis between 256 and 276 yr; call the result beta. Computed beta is 23.0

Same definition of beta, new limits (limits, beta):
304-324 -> 22.7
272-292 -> 23.5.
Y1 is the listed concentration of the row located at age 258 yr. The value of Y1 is 1.13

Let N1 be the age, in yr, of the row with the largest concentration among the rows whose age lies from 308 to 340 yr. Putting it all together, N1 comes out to 310 yr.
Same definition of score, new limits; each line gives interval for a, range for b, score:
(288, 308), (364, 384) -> 0.21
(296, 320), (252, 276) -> 0.08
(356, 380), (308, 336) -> -0.03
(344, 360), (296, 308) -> -0.20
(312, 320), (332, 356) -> 0.04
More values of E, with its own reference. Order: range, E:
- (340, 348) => 0.010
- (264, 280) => 0.002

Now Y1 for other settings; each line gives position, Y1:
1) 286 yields 1.2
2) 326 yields 1.12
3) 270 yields 1.15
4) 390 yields 1.08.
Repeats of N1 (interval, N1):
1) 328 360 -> 330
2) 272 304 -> 298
